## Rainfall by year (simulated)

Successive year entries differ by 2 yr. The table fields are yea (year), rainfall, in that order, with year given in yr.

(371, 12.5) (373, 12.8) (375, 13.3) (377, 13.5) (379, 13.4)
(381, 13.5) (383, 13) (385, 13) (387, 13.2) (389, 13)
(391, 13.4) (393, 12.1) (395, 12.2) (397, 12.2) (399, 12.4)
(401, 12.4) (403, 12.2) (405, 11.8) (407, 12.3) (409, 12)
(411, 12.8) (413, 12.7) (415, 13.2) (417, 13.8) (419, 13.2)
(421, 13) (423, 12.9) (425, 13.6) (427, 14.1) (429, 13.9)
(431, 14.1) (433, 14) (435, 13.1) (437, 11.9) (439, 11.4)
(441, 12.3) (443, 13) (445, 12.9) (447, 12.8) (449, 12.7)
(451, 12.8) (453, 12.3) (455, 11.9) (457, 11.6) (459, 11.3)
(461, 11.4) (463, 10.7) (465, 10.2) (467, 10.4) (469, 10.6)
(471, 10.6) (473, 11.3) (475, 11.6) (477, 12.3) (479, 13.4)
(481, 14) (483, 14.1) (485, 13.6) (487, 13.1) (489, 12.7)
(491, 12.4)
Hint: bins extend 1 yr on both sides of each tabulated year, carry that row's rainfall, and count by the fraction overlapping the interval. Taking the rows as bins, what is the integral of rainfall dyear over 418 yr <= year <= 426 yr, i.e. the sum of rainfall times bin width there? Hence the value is 105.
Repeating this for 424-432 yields 111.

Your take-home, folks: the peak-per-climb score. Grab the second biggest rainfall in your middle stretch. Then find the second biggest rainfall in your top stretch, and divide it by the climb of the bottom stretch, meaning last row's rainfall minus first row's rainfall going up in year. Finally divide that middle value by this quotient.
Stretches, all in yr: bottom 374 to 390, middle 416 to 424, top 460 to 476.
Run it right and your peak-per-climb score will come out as -0.35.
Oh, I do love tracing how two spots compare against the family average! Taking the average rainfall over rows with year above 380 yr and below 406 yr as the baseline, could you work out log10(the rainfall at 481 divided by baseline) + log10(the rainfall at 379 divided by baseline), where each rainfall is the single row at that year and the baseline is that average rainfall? 0.069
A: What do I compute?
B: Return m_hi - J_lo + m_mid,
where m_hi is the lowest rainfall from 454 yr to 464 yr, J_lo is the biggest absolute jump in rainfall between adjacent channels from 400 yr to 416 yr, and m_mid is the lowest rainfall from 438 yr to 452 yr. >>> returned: 21.3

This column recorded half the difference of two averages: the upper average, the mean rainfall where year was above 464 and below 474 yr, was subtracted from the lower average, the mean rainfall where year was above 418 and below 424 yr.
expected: 1.2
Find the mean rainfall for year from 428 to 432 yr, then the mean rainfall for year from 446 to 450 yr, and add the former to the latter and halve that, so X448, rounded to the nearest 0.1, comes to 13.4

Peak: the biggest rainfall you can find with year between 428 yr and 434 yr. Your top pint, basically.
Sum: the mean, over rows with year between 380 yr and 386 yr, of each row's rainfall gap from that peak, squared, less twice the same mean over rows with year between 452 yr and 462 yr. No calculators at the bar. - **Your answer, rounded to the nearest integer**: -11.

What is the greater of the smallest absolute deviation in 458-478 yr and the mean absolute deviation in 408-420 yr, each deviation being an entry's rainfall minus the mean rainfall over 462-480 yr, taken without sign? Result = 1.72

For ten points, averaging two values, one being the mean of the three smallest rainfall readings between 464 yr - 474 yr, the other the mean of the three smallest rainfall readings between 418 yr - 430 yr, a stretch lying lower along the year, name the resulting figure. 11.7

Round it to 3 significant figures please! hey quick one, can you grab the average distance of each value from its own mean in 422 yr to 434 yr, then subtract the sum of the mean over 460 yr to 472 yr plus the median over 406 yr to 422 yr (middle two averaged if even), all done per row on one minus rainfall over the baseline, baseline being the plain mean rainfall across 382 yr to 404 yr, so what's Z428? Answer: -0.110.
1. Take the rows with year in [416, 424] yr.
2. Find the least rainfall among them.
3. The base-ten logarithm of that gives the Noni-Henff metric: 1.11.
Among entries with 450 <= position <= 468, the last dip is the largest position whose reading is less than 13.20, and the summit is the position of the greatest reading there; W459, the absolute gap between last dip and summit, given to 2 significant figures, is 16 yr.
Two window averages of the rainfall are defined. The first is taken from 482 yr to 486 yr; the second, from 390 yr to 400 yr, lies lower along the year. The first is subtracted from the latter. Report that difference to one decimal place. -1.4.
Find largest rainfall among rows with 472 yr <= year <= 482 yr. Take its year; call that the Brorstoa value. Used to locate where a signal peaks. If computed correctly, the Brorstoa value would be 481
